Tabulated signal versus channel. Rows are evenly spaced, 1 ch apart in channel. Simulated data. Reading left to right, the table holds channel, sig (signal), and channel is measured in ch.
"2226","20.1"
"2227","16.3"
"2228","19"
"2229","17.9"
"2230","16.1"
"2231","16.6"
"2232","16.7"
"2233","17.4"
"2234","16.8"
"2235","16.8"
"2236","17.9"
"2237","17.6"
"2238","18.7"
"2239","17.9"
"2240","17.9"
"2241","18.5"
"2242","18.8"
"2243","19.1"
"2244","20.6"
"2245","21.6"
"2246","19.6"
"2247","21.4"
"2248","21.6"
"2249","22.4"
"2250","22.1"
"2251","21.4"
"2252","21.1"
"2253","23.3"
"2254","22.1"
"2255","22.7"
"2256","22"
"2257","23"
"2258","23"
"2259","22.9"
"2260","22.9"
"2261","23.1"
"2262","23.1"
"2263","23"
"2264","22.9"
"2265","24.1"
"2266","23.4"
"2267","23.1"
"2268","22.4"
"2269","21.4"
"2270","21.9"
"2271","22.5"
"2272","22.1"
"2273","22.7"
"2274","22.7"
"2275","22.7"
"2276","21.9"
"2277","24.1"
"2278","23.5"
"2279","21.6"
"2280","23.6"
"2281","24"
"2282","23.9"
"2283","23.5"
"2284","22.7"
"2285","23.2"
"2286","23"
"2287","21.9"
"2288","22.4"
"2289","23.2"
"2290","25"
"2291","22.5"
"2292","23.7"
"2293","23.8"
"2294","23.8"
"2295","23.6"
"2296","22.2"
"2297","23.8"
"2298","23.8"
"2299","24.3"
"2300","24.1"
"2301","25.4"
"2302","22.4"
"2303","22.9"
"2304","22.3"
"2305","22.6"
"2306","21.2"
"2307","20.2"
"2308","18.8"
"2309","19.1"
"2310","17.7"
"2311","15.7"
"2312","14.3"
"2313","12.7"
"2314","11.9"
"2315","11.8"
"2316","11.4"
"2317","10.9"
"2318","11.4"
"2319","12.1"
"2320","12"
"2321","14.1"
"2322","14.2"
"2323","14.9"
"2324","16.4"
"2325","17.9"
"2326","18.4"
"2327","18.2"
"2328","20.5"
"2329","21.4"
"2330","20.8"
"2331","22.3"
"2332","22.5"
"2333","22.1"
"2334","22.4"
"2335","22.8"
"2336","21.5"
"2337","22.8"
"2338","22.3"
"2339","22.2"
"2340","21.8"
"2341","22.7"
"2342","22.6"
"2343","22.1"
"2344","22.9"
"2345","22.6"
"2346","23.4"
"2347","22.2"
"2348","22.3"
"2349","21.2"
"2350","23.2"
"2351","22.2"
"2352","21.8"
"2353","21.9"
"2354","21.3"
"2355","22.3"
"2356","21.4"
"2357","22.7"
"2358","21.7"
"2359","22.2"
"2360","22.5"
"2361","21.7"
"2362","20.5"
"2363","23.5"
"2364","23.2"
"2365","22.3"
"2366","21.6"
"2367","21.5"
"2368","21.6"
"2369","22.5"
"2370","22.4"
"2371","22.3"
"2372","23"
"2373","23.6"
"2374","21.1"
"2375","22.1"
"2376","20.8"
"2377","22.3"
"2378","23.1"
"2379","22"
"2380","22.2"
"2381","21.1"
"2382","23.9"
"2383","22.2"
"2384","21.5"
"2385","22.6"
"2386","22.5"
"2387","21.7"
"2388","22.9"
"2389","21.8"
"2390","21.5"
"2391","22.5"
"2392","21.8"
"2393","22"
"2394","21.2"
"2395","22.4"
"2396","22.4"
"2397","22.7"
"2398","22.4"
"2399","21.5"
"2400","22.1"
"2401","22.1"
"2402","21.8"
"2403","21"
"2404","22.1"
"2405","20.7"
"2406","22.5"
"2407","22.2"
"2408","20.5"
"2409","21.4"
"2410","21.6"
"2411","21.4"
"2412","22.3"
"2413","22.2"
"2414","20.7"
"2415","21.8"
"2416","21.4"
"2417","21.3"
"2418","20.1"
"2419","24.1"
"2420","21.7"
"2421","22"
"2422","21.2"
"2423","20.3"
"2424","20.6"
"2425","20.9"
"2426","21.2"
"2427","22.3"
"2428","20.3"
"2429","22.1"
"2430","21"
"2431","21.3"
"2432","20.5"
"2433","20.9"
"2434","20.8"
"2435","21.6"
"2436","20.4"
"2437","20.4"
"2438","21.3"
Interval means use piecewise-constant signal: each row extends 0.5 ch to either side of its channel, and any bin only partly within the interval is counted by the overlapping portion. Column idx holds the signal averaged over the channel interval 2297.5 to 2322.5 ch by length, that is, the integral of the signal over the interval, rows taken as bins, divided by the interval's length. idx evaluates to 17.5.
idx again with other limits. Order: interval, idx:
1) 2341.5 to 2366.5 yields 22.2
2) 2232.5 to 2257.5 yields 20.1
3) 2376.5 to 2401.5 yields 22.2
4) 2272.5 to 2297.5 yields 23.2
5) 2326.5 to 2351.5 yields 22.0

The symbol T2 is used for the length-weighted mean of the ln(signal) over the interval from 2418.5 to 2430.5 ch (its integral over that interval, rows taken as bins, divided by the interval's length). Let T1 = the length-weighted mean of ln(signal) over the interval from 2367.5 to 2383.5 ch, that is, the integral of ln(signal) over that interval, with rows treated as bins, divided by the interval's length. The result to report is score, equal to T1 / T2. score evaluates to 1.01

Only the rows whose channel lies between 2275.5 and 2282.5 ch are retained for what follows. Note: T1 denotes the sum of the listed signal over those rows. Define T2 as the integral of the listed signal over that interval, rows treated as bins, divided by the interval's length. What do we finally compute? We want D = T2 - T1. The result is -139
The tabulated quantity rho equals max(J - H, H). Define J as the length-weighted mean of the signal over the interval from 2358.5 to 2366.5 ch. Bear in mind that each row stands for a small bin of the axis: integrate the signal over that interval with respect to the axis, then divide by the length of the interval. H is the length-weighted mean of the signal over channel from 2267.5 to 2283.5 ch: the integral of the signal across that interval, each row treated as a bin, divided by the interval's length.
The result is 22.8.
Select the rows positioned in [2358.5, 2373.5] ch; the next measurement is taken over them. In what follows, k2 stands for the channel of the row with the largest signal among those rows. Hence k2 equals 2373 ch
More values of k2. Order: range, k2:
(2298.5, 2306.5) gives 2301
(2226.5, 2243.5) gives 2243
